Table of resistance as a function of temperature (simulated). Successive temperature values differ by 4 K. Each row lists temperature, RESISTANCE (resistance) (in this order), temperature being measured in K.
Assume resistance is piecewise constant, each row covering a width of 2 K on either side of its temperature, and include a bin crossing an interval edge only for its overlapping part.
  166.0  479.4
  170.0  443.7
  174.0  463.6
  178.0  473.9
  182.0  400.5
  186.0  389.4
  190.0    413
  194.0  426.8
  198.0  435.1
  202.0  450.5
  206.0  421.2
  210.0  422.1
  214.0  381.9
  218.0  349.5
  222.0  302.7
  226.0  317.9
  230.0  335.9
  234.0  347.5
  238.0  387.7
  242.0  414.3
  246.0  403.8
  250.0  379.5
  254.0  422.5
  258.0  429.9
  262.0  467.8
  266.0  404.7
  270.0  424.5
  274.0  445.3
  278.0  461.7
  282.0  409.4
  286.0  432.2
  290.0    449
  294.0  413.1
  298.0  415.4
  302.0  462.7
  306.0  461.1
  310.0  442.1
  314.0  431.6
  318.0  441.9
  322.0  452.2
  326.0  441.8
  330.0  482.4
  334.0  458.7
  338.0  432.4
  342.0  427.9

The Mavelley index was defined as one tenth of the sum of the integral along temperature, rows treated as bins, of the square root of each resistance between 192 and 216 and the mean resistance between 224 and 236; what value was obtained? 83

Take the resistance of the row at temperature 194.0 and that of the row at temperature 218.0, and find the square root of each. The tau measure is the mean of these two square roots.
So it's 19.7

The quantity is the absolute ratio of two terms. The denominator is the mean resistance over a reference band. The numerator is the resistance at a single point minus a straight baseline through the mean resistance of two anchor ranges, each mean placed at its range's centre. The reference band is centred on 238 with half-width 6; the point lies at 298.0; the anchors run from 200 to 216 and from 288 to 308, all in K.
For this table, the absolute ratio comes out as 0.0649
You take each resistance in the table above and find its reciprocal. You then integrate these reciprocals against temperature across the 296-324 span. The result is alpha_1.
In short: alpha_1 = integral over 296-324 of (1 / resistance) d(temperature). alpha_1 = 0.063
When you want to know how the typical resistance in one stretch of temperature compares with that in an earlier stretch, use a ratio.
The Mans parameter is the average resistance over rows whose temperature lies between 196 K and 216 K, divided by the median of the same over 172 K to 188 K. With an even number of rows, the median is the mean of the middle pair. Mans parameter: 0.977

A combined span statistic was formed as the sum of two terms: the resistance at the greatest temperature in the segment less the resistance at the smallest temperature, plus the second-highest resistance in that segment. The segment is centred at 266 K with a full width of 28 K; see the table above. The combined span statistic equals 501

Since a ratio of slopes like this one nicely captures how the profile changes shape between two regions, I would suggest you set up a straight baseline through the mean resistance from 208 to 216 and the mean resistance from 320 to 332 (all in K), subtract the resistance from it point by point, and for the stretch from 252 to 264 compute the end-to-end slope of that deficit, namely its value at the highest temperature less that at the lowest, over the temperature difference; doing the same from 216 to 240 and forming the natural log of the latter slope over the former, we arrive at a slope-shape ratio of -1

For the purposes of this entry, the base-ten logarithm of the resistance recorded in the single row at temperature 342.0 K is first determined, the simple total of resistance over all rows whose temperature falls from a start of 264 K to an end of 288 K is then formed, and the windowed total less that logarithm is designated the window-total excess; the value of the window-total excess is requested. 2575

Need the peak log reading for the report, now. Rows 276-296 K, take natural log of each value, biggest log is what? 6.13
